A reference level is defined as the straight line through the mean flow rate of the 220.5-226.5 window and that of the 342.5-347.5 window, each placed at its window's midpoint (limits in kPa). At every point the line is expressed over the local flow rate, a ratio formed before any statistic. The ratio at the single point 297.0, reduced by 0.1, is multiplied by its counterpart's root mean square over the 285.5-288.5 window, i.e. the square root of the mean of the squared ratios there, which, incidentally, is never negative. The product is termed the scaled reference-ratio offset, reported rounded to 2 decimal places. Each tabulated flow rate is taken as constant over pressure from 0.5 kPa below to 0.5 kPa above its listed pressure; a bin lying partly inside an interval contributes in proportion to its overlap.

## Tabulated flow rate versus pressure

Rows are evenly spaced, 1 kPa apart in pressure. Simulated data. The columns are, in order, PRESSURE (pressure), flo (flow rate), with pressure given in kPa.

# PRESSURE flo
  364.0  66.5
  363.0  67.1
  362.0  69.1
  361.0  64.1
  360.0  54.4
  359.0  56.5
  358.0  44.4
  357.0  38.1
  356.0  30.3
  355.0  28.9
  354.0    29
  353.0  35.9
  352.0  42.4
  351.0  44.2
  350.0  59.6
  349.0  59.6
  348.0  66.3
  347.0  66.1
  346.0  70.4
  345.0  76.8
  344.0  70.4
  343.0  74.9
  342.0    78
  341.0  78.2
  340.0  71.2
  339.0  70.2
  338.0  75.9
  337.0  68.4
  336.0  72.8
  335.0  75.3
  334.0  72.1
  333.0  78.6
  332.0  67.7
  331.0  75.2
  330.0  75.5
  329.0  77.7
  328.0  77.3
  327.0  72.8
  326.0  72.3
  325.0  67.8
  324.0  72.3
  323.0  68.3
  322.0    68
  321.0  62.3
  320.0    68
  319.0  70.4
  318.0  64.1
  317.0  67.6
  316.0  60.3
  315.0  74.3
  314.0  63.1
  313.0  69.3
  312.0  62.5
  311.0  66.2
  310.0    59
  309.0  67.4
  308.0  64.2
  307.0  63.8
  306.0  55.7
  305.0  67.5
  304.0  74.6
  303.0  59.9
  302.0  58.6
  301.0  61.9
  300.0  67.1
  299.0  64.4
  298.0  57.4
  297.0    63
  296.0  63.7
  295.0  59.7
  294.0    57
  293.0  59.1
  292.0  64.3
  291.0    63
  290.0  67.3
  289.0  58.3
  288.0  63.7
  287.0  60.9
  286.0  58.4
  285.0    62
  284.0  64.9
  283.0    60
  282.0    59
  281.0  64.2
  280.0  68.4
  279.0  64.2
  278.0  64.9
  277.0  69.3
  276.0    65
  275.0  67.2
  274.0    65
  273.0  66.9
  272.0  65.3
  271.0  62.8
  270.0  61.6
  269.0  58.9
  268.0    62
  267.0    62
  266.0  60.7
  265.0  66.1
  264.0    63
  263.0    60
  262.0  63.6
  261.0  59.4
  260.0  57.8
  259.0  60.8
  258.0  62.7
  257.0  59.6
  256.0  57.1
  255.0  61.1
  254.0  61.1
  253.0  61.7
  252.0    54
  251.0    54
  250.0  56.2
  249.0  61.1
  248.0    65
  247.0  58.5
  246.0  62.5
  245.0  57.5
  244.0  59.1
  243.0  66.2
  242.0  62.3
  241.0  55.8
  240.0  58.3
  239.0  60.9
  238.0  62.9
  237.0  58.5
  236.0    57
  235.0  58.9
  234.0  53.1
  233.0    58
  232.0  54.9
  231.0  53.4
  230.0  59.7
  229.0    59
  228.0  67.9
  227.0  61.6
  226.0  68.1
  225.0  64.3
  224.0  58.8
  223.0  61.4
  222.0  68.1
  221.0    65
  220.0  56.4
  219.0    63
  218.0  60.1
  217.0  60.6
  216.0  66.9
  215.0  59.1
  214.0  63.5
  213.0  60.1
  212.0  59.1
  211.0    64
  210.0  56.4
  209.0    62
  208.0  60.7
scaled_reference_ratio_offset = 1.11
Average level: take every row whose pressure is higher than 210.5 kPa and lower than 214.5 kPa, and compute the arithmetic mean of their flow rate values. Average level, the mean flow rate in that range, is 62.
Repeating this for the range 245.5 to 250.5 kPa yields 61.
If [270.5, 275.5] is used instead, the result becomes 65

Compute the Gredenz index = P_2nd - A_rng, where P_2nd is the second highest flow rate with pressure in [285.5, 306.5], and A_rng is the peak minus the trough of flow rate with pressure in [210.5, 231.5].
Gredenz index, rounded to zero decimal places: 53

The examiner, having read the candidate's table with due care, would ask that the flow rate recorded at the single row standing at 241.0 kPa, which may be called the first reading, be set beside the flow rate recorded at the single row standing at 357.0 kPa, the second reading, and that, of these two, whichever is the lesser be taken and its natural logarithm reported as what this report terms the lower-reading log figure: 3.64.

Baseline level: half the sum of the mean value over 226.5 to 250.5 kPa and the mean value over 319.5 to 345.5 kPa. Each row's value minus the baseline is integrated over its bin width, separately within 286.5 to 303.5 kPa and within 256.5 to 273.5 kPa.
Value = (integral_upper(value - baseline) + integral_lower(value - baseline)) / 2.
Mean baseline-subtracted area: -72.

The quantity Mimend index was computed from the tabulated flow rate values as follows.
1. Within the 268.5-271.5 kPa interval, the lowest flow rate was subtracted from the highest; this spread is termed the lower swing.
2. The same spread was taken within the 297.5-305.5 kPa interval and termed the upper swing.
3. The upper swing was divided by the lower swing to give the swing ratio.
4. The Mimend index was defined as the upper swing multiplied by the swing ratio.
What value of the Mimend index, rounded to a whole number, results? 76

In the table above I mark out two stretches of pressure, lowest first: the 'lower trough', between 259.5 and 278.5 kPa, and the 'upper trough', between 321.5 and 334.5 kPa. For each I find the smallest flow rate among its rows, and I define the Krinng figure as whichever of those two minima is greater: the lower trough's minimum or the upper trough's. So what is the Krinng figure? 68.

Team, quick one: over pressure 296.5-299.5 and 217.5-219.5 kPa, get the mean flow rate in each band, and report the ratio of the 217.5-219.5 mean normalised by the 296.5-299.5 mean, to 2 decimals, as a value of 1.00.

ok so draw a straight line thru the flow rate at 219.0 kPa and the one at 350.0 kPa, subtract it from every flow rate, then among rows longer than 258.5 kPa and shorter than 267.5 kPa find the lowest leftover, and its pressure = 260.0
